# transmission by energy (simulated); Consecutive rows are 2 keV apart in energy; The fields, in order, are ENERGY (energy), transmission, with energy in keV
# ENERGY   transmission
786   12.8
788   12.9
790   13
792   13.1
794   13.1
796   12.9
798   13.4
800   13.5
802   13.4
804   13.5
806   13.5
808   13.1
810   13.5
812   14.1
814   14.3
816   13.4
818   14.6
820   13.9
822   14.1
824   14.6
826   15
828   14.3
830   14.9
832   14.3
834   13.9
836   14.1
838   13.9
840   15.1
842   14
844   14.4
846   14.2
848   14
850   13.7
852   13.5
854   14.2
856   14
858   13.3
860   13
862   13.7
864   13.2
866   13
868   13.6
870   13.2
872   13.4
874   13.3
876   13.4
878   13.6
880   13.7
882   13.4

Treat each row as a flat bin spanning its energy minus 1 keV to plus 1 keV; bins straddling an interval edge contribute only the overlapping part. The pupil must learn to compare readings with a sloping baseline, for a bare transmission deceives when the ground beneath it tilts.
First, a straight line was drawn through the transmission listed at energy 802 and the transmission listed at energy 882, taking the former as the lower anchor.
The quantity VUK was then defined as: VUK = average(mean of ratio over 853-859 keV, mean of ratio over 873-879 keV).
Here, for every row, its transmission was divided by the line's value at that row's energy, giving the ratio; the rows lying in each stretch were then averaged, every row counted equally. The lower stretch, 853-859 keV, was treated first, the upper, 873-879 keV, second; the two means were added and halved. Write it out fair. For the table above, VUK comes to 1.02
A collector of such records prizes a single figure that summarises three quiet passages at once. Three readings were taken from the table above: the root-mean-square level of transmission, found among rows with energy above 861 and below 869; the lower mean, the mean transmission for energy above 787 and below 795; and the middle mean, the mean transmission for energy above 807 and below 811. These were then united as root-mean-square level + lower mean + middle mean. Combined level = 39.7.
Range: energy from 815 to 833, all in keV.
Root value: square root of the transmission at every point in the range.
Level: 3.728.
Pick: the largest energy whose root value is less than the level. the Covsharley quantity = 816 keV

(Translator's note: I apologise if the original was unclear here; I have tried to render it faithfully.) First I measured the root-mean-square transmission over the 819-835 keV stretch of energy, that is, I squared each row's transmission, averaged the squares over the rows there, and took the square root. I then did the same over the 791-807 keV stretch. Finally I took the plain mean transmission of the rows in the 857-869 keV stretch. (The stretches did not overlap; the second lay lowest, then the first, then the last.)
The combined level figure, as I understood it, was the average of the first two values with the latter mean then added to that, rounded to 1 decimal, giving 27.1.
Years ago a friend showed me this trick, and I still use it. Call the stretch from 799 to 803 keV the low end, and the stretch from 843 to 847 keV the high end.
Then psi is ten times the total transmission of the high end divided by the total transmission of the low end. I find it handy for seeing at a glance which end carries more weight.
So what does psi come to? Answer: 10.6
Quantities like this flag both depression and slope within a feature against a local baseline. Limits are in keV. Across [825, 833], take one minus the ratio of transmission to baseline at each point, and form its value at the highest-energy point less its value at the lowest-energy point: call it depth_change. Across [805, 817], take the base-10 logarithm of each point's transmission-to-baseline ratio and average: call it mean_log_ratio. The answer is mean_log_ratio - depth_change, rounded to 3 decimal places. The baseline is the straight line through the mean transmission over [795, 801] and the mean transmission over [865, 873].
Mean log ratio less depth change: -0.041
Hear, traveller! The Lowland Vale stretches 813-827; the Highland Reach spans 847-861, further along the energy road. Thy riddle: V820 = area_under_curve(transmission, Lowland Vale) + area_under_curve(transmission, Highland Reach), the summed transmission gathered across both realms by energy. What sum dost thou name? 391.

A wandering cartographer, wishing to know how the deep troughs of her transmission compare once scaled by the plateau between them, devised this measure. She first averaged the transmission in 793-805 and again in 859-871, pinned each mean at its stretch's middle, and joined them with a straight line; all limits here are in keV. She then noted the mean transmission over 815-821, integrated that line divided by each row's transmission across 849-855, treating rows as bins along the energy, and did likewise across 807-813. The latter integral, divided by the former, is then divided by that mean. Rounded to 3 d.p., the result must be 0.073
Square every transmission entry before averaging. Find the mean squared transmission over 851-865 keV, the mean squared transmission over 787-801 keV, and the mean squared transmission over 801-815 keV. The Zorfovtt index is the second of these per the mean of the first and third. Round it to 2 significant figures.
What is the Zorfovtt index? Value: 0.93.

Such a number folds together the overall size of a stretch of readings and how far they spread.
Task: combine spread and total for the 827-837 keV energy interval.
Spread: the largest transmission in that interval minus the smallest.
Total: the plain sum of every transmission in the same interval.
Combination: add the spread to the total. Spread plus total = 72.5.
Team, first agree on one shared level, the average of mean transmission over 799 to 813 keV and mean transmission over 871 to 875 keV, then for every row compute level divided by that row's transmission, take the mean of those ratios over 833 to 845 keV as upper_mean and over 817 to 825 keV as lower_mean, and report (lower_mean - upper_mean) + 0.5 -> 0.50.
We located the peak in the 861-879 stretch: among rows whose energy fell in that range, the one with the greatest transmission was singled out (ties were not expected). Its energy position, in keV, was 862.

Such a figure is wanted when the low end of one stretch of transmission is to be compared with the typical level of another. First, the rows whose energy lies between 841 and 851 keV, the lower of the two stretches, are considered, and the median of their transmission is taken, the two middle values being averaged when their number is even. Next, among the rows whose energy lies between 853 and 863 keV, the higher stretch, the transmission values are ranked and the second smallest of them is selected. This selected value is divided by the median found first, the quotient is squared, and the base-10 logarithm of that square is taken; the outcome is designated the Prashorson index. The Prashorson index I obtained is -0.04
